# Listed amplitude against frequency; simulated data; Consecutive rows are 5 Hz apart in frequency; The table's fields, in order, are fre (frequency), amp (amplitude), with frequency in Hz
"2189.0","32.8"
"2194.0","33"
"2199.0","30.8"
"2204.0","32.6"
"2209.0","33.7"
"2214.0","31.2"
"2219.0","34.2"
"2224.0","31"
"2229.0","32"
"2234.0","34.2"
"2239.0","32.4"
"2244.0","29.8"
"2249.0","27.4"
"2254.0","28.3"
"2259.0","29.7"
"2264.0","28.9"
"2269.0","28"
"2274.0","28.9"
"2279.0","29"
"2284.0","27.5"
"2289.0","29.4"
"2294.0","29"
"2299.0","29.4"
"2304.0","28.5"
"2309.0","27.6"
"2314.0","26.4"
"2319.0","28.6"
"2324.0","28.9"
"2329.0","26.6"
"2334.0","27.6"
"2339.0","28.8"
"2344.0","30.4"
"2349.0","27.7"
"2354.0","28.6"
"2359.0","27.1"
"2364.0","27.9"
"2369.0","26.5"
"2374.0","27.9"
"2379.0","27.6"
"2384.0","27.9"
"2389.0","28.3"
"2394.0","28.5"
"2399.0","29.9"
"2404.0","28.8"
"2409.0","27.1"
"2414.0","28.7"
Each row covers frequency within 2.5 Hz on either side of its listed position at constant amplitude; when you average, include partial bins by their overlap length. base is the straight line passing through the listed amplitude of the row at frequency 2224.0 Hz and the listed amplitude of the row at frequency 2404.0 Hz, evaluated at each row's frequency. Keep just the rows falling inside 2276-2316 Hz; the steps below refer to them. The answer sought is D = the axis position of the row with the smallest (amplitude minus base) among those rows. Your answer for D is 2314.0 Hz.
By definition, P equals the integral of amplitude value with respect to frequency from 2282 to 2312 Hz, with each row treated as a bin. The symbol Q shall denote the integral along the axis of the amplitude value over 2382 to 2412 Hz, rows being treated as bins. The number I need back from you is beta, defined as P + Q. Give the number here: 1709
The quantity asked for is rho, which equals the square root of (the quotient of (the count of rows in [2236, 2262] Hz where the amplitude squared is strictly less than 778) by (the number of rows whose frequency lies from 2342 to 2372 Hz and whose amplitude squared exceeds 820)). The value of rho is 1.0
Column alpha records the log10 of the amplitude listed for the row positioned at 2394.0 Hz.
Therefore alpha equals 1.45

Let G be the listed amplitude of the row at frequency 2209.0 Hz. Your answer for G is 33.7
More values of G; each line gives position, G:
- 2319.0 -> 28.6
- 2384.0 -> 27.9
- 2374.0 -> 27.9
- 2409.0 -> 27.1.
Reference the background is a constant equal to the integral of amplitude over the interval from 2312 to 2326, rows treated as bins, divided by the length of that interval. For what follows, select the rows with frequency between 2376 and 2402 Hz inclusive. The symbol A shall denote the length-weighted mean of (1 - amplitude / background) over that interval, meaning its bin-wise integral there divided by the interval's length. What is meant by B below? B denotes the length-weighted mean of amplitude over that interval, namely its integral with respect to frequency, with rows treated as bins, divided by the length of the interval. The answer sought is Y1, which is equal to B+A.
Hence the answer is 28.4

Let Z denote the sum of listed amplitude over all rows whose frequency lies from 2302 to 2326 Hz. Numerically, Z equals 140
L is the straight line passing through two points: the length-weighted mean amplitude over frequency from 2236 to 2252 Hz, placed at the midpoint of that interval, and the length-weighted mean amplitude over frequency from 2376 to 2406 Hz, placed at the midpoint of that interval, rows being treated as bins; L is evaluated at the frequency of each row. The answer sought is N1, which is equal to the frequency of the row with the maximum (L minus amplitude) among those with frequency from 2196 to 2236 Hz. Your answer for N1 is 2199.0 Hz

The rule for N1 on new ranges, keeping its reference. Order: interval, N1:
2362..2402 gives 2369.0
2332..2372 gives 2369.0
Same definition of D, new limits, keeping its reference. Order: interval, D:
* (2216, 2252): 2249.0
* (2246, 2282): 2249.0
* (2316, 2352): 2329.0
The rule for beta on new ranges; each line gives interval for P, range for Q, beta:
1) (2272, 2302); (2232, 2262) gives 1772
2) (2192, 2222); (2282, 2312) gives 1833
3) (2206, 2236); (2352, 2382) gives 1808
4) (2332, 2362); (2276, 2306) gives 1715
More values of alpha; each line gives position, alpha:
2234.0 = 1.53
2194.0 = 1.52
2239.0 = 1.51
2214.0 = 1.49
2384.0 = 1.45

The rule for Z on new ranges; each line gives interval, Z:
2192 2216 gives 161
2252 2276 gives 144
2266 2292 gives 143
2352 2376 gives 138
